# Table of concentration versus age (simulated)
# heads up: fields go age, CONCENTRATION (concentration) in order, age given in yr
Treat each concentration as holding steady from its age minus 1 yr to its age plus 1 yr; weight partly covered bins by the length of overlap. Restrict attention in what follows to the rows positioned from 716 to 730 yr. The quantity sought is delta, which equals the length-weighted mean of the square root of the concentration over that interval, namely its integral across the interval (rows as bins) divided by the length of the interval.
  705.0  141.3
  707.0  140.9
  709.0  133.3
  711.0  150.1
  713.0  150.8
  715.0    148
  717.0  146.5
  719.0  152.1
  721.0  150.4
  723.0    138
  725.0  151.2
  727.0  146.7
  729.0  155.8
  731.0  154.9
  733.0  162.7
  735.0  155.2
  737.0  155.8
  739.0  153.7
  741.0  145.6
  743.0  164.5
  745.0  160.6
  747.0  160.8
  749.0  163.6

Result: 12.2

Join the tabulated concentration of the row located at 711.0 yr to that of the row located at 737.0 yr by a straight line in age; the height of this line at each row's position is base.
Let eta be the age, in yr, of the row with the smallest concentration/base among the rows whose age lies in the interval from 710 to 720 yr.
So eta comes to 717.0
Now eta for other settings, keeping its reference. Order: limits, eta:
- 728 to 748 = 741.0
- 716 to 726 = 723.0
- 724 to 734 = 727.0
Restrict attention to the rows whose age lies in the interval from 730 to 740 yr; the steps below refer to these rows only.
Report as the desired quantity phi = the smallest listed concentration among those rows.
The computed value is 153.7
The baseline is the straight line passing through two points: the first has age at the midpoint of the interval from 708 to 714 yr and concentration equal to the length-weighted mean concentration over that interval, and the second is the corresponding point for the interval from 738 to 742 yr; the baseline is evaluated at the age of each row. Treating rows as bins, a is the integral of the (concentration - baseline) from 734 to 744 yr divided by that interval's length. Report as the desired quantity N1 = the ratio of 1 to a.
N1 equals 0.2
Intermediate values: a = 5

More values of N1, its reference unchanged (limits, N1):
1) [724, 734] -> 0.2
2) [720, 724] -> -0.4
